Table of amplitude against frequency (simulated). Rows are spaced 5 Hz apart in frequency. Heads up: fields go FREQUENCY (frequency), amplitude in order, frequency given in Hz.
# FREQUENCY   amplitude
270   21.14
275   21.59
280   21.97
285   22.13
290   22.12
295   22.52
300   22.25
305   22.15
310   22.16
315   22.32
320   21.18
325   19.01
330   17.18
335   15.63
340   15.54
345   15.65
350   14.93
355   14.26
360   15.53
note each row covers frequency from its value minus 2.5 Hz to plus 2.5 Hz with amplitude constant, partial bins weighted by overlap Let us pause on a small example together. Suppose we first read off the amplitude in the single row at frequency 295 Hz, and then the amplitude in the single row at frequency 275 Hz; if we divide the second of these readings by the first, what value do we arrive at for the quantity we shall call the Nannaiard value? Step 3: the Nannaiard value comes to 0.96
